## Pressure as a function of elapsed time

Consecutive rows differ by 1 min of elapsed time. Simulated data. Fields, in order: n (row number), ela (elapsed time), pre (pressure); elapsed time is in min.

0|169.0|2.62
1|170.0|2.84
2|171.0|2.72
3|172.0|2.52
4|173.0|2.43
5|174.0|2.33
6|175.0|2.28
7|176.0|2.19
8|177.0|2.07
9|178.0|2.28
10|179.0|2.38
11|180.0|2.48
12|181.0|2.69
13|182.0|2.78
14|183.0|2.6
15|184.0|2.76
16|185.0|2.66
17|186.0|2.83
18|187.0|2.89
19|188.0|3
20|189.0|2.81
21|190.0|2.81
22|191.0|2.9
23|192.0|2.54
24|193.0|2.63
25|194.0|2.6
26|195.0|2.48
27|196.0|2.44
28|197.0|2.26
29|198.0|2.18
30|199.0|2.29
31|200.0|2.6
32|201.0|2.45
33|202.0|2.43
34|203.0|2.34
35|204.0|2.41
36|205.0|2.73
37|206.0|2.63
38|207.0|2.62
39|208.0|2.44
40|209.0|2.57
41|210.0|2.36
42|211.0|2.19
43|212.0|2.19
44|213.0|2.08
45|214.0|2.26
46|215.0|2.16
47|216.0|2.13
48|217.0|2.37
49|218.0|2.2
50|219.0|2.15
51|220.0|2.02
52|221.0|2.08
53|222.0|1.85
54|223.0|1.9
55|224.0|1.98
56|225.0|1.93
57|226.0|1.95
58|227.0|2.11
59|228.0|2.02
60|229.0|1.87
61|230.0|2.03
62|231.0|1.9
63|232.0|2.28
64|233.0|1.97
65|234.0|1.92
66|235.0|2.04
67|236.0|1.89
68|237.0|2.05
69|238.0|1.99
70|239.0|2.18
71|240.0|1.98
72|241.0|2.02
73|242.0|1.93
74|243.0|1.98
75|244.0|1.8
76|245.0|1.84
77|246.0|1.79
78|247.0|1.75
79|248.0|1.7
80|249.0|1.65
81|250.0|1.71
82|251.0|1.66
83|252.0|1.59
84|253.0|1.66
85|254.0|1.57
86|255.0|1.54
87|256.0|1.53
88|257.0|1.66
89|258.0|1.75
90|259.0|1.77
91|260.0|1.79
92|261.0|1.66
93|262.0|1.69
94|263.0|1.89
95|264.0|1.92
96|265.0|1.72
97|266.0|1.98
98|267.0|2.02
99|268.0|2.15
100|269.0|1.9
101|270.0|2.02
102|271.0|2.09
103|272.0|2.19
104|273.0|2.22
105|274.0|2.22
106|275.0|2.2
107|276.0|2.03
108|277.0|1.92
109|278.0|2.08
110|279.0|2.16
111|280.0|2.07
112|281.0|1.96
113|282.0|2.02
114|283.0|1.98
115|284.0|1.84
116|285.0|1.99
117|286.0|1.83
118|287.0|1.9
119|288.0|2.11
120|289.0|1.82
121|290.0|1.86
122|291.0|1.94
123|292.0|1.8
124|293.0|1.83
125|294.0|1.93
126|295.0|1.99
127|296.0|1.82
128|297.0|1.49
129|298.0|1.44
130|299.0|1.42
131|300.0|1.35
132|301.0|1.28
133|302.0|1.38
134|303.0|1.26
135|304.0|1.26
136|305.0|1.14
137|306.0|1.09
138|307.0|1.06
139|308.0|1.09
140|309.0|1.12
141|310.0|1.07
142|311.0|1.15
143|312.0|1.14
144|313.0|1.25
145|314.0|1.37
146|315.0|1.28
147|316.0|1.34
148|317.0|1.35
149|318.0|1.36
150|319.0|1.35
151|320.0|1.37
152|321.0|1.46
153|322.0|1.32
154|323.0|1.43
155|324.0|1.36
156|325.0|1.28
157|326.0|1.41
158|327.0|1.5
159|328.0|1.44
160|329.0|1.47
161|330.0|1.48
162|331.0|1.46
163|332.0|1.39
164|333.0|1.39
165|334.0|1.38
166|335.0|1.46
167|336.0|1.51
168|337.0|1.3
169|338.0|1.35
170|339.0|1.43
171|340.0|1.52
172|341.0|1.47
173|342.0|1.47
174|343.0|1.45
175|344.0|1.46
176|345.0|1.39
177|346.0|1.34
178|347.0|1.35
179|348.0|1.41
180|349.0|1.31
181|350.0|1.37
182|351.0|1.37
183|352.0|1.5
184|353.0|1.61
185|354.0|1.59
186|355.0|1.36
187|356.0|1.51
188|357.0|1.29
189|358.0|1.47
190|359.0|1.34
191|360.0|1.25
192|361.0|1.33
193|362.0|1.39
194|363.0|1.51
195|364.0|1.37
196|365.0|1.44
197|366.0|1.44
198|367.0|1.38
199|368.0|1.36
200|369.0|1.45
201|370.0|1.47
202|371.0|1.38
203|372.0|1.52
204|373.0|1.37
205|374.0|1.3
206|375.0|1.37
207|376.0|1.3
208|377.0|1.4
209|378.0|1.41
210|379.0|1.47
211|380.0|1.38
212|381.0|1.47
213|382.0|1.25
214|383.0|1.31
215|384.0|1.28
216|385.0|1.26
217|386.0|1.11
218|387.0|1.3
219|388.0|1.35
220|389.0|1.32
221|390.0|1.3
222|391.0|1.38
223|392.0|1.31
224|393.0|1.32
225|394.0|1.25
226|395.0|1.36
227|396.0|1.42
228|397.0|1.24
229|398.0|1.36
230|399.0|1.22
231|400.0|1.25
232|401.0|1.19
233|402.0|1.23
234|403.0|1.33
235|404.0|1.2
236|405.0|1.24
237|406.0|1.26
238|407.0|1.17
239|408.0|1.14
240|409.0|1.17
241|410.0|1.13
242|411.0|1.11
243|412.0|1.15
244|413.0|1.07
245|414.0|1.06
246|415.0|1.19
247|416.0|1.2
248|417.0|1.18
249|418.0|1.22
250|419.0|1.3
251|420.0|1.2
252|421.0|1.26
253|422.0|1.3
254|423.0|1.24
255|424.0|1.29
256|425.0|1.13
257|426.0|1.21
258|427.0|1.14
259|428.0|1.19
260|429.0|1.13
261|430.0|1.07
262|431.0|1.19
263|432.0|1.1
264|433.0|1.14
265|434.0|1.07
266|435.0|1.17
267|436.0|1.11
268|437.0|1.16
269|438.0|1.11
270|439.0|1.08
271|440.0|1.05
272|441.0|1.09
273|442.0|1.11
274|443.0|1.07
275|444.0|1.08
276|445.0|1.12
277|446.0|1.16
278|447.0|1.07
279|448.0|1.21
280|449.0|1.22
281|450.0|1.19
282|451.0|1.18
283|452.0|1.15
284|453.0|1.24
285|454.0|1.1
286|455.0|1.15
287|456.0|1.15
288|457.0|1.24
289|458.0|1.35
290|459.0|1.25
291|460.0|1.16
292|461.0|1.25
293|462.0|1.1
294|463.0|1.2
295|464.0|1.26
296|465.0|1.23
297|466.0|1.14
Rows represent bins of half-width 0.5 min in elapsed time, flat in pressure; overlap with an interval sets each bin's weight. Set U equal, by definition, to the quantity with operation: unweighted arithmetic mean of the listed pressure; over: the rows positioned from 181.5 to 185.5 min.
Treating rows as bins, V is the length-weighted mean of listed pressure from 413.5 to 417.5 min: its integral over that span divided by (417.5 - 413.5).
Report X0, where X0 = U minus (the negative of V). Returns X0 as 3.9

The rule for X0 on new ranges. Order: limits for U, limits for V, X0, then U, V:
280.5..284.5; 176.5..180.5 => 4.3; 1.95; 2.3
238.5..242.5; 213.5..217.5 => 4.3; 2.03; 2.2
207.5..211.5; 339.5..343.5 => 3.9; 2.39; 1.5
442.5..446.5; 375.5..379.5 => 2.5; 1.11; 1.4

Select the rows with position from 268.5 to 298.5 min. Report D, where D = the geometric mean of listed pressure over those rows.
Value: 1.9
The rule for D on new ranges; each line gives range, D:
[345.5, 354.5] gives 1.4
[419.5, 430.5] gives 1.2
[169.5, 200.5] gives 2.5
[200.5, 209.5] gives 2.5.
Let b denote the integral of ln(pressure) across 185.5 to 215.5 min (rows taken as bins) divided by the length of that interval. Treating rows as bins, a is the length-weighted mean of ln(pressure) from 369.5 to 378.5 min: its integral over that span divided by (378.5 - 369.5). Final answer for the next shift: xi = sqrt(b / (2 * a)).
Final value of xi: 1.2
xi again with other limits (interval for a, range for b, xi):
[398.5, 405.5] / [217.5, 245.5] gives 1.3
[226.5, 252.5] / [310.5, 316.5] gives 0.4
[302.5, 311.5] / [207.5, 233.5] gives 1.7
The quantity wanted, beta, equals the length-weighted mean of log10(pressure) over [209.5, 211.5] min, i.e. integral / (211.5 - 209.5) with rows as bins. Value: 0.357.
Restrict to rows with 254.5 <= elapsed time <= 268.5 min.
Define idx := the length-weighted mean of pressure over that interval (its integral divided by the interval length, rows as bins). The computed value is 1.8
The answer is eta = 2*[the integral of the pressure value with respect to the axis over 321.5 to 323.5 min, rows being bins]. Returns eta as 5.5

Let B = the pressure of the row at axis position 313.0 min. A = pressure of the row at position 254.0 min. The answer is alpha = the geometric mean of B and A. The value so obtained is 1.40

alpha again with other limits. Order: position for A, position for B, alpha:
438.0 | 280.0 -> 1.52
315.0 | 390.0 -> 1.29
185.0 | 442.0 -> 1.72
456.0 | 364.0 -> 1.26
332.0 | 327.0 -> 1.44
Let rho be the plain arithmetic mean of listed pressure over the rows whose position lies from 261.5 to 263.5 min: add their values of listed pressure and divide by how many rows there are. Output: 1.79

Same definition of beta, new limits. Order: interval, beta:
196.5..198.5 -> 0.346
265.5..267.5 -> 0.301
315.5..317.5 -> 0.129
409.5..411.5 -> 0.049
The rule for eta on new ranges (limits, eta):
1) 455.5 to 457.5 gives 4.8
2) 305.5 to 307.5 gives 4.3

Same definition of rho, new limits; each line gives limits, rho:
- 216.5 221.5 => 2.16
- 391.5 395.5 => 1.31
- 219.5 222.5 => 1.98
